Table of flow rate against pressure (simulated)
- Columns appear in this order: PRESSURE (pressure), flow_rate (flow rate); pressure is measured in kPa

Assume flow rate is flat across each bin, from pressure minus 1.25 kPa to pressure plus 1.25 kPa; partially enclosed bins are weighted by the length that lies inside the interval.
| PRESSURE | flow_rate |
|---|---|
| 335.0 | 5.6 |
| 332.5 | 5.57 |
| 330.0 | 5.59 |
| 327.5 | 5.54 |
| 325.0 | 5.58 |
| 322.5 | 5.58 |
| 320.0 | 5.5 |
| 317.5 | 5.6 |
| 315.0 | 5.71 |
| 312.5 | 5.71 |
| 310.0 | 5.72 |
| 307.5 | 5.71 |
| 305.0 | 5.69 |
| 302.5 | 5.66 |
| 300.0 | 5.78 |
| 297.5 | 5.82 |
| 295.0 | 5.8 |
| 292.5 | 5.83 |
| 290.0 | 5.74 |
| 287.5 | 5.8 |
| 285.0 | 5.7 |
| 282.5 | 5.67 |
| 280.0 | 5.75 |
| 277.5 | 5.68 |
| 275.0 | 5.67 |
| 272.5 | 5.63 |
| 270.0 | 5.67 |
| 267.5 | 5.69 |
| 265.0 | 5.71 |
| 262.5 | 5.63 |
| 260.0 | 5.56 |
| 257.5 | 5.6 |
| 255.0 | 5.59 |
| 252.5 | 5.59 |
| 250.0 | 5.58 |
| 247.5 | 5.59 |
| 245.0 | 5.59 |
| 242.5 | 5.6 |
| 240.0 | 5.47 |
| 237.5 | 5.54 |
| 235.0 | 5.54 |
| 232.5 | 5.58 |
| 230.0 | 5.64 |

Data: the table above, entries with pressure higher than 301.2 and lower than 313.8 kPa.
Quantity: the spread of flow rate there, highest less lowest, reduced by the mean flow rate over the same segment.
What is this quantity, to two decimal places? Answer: -5.64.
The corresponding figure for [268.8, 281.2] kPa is -5.56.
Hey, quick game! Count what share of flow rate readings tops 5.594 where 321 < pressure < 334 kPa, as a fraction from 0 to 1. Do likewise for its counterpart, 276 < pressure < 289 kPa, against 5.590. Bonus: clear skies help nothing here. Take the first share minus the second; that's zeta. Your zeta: -1.0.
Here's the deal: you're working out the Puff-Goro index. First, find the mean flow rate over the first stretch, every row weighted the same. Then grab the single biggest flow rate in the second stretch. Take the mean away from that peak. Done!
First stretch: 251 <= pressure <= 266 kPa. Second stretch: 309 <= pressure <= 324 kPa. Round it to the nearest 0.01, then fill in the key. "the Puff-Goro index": 0.11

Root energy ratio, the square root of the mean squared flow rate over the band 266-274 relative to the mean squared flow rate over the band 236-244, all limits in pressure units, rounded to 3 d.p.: 1.023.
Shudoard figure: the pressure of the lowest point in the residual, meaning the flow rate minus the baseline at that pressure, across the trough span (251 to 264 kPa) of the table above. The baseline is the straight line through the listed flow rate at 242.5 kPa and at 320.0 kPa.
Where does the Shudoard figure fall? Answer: 260.0 kPa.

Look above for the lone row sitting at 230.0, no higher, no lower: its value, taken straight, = 5.64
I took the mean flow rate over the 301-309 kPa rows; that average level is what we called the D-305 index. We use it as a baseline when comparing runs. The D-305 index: 5.69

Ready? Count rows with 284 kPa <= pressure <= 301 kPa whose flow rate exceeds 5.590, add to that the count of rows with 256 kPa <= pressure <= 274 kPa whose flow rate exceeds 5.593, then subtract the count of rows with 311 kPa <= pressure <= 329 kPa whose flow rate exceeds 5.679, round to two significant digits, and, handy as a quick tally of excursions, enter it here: 11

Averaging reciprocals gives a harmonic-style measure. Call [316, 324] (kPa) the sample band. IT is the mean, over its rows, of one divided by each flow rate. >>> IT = 0.180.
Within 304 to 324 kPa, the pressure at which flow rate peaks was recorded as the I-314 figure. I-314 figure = 310.0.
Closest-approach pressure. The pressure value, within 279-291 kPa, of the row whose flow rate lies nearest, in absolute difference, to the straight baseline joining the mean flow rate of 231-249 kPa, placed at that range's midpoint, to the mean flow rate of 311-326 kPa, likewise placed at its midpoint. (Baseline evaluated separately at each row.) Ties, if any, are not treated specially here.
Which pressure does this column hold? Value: 282.5 kPa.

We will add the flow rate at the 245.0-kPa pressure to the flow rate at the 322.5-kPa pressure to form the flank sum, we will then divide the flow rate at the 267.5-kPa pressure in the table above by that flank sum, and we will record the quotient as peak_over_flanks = 0.5094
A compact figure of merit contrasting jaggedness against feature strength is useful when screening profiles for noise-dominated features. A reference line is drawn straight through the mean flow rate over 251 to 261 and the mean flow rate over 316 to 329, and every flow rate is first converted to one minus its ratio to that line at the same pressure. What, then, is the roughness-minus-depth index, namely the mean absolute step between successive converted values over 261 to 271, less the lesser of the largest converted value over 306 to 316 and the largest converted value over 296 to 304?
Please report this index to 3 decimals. 0.033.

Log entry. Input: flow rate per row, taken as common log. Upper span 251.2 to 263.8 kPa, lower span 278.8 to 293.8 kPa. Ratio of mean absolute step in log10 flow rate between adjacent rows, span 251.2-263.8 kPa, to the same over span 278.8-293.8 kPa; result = 0.43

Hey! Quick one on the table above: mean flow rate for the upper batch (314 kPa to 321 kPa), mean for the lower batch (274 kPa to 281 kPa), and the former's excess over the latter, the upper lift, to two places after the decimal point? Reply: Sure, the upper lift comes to -0.10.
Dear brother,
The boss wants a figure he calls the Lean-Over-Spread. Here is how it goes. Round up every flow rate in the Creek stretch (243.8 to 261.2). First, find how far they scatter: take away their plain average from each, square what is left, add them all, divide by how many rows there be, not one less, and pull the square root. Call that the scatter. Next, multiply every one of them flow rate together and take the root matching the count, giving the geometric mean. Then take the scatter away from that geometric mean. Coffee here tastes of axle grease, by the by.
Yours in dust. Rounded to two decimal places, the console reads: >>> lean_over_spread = 5.57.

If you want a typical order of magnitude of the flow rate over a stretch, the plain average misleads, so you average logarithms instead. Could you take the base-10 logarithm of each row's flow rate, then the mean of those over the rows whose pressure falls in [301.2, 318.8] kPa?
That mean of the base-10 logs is 0.7548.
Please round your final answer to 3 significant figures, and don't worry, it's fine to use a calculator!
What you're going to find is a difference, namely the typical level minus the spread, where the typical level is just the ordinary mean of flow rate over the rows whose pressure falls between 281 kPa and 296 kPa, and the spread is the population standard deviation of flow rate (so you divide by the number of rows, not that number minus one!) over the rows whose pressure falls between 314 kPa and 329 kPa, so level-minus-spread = 5.69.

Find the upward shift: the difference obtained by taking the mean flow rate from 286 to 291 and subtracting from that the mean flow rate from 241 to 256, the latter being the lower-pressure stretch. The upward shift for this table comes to 0.18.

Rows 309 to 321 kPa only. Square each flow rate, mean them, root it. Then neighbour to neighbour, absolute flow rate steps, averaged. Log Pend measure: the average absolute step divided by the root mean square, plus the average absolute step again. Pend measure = 0.065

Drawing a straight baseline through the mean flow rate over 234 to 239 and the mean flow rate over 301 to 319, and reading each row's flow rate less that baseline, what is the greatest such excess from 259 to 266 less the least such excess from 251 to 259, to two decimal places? 0.10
